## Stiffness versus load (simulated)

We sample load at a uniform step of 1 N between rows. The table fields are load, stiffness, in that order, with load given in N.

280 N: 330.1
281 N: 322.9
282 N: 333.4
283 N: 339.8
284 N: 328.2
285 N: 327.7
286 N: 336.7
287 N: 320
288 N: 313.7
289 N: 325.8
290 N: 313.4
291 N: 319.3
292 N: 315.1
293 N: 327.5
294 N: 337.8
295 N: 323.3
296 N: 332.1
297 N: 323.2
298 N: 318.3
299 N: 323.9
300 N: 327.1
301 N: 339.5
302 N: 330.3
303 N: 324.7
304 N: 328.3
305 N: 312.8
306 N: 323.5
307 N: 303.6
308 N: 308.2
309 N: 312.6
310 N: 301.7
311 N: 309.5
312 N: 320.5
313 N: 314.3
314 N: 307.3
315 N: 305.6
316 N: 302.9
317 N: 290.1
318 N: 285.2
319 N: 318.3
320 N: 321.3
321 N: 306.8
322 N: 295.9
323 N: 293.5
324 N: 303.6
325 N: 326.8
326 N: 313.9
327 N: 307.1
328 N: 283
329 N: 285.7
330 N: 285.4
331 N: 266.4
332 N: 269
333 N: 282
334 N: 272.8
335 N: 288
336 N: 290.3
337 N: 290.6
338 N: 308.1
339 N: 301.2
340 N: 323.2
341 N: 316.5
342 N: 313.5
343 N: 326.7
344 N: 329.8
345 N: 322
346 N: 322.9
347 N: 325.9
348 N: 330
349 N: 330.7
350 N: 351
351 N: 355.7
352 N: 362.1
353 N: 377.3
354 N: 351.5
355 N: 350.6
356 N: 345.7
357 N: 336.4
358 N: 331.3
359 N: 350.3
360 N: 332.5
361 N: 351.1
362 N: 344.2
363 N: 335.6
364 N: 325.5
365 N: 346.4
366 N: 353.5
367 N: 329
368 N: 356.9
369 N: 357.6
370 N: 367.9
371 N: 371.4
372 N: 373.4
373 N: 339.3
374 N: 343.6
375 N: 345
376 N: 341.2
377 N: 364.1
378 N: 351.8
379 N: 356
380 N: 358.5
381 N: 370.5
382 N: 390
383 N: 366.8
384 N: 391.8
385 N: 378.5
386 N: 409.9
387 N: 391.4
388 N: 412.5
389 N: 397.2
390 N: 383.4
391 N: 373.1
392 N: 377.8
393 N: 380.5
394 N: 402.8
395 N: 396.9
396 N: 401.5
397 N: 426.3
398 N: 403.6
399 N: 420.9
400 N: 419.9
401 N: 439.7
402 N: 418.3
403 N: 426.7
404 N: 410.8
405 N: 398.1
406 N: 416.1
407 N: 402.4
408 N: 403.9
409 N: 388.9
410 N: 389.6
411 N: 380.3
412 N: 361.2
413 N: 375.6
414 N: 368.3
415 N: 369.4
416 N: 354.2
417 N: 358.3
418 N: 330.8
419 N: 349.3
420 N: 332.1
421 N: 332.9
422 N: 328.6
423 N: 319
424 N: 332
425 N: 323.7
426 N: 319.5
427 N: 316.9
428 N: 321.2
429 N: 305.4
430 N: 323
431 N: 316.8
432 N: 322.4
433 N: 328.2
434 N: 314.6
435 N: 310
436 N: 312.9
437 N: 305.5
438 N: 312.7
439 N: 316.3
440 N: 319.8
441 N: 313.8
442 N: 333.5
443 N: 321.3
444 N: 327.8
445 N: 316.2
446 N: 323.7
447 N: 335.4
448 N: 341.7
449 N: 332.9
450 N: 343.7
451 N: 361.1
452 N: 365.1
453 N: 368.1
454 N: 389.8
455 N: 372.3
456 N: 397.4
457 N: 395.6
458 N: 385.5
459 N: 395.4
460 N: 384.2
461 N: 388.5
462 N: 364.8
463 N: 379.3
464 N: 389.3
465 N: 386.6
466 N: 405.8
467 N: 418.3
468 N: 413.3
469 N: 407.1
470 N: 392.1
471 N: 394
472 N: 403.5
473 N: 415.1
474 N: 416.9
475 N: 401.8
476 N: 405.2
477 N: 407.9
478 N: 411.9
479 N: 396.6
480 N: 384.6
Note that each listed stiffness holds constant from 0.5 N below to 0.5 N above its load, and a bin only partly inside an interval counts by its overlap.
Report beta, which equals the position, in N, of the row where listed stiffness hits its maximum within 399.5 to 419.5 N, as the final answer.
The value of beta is 401 N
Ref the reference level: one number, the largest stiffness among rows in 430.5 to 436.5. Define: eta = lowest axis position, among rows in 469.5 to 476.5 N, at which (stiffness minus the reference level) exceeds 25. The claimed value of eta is 470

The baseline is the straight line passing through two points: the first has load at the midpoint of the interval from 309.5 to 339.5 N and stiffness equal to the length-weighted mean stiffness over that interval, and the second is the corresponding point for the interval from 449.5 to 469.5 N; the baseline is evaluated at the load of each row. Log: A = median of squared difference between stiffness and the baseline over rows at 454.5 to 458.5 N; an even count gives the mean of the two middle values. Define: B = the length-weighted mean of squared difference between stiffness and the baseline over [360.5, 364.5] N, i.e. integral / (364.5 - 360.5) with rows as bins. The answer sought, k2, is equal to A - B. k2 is -250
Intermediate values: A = 121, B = 372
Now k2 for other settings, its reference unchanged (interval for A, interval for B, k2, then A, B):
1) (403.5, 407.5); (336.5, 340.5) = 3032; 3160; 128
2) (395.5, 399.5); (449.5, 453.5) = 3932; 4445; 514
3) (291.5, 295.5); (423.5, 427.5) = 523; 2208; 1685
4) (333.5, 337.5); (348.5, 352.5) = -1067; 268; 1336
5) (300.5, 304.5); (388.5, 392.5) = 173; 2026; 1853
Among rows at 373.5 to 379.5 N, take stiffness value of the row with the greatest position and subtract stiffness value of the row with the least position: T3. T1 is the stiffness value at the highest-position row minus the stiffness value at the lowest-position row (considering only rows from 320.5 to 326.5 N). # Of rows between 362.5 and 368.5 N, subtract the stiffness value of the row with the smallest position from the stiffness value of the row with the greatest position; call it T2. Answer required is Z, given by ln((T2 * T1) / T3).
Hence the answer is 2.5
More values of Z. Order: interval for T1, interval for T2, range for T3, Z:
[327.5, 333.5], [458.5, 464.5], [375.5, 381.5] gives -1.6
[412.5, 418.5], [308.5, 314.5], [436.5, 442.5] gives 2.1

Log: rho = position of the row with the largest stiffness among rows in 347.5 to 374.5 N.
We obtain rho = 353 N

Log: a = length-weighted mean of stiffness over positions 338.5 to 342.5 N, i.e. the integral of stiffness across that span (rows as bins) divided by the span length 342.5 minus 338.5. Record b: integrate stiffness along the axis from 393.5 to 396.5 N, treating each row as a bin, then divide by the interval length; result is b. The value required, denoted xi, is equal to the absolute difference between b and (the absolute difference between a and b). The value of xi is 314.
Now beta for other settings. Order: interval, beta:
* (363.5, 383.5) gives 382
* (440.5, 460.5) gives 456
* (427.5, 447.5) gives 447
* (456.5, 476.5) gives 467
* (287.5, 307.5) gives 301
